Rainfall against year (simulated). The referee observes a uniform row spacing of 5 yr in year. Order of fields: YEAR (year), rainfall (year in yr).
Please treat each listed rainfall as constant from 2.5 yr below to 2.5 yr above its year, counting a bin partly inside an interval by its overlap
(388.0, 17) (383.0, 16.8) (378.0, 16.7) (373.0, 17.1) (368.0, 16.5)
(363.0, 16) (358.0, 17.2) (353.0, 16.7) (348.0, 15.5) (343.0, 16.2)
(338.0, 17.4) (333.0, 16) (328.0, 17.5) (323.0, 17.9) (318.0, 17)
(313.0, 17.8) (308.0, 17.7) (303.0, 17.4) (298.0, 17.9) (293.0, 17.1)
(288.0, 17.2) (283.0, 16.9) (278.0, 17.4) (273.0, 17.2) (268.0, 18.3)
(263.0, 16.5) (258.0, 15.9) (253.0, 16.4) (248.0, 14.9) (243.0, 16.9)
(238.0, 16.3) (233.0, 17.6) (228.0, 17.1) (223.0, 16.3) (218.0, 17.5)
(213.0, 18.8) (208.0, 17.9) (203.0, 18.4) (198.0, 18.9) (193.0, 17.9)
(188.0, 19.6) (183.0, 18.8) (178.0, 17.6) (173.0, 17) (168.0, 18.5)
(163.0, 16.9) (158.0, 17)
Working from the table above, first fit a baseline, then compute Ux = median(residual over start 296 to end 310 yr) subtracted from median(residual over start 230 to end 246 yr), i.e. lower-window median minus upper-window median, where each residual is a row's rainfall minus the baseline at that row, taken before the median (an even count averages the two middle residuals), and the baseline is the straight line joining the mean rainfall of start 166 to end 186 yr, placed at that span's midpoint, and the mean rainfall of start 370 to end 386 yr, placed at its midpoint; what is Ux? -1.2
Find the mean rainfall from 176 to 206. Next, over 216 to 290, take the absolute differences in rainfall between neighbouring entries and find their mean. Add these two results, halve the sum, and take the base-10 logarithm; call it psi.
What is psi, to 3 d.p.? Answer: 0.988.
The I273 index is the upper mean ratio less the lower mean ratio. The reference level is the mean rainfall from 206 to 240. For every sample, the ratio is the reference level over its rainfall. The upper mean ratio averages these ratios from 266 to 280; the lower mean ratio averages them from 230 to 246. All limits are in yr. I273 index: -0.04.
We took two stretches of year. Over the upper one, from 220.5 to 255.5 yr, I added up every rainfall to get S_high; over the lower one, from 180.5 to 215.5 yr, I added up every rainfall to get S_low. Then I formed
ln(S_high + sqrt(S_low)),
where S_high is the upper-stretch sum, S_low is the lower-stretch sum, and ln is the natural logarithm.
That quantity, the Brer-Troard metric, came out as 4.84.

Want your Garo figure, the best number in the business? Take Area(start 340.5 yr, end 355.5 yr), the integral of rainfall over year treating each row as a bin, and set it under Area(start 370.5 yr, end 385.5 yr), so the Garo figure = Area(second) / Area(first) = 1.05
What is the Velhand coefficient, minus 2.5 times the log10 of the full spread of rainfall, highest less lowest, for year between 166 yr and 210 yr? -1.04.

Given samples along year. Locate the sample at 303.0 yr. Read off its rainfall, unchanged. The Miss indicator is 17.4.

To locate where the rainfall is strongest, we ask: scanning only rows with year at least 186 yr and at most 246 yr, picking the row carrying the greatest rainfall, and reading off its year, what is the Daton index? 188.0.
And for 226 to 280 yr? 268.0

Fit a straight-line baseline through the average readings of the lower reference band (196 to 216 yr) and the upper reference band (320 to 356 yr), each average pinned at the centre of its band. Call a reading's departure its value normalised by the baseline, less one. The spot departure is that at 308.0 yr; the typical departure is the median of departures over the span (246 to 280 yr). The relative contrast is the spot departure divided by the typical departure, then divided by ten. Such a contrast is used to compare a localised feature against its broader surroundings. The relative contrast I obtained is -0.05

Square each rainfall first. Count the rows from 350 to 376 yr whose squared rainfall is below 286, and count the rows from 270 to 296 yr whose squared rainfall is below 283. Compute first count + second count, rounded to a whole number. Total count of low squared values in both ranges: 3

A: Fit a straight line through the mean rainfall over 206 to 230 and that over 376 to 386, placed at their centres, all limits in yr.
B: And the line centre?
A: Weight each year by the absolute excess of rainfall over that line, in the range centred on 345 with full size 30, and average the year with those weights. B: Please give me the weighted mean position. 343.5 yr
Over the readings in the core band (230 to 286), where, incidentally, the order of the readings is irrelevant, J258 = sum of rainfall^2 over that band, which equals 3096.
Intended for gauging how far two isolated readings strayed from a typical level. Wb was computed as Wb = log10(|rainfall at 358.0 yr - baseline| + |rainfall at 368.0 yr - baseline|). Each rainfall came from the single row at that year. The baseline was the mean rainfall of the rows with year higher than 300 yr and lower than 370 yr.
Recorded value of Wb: -0.15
